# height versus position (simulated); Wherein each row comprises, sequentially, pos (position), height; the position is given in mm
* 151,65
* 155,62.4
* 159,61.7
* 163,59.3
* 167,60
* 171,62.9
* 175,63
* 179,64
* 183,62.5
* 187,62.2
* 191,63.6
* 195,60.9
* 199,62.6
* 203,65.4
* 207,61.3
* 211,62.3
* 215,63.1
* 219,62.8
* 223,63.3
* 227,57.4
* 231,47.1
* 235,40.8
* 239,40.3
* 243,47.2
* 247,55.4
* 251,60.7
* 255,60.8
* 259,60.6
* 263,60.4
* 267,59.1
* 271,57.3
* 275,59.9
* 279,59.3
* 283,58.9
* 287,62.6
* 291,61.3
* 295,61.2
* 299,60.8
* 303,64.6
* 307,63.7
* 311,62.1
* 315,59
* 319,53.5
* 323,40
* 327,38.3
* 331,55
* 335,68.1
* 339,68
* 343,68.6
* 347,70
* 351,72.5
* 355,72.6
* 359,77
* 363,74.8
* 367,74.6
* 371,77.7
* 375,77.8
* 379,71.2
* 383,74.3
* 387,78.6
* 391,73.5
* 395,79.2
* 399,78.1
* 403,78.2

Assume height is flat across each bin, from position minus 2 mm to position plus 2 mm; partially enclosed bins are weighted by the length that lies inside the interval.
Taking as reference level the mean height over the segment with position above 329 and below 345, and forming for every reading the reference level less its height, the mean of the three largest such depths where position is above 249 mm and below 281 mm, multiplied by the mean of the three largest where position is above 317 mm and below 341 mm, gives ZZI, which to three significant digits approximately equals 133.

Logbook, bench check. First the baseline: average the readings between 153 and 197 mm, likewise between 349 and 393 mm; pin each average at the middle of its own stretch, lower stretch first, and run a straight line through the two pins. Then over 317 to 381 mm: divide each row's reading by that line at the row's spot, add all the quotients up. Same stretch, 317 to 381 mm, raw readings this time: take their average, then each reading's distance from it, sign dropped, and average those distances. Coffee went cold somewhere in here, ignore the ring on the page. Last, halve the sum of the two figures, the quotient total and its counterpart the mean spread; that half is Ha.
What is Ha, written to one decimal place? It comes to 12.1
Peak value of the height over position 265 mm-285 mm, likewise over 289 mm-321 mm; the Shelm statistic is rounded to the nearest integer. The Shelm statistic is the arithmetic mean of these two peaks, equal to 62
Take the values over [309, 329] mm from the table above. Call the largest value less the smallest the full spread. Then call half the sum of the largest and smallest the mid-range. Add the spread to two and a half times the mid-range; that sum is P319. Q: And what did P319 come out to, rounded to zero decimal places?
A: 149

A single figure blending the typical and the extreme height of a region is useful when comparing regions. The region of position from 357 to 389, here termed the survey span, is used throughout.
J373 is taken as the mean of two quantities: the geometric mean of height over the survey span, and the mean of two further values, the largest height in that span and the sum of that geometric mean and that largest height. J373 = 96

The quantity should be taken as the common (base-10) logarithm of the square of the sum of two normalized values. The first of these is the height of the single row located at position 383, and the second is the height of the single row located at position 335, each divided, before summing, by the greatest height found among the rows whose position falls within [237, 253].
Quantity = 0.74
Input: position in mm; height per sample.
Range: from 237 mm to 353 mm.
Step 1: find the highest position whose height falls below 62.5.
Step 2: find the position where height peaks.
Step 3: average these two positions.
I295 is 341 mm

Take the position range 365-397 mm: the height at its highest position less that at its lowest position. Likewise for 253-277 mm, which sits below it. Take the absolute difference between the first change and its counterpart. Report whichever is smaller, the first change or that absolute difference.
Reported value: 4.6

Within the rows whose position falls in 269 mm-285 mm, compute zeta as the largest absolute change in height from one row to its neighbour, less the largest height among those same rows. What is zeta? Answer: -57.3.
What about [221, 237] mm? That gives -53.0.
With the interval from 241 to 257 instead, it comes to -52.6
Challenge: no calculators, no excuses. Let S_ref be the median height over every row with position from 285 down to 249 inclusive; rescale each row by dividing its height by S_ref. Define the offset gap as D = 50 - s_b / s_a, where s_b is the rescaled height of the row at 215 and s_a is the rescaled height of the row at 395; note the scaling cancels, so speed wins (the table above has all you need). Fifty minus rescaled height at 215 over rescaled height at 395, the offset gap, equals 49.2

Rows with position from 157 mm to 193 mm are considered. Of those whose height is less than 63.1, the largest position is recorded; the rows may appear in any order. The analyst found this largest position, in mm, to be 187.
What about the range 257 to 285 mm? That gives 283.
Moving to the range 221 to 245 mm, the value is 243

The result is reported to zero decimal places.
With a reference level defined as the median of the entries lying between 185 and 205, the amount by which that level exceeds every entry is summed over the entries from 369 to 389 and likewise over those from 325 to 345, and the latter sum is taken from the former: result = -82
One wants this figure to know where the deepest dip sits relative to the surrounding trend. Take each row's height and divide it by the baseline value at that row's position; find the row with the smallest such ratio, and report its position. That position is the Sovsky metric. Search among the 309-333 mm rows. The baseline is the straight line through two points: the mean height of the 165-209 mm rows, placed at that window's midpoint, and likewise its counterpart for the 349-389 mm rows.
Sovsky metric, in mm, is 327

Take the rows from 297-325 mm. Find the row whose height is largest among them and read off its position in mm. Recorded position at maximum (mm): 303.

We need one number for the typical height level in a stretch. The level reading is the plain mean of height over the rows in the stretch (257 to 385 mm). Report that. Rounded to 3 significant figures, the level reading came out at 63.9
